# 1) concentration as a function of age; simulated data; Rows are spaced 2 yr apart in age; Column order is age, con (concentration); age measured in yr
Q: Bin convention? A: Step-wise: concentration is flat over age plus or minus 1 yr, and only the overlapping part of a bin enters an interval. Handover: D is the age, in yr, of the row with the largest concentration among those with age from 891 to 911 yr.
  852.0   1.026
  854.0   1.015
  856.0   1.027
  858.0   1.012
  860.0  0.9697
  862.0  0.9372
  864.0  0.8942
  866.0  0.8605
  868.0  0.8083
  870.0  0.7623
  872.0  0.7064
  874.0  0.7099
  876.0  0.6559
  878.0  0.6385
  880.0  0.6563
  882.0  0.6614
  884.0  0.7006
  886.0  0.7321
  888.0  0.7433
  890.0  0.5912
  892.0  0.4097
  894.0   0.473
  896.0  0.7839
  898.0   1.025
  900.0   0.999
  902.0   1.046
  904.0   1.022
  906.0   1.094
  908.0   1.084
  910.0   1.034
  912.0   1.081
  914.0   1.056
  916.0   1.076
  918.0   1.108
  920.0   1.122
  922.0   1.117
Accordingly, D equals 906.0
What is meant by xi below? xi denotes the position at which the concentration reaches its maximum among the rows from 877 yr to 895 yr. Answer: 888.0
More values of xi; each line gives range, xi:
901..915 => 906.0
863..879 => 864.0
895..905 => 902.0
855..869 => 856.0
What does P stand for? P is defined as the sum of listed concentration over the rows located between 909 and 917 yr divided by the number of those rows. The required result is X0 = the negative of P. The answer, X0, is -1.06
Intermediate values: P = 1.06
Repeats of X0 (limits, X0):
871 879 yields -0.68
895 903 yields -0.96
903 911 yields -1.06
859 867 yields -0.92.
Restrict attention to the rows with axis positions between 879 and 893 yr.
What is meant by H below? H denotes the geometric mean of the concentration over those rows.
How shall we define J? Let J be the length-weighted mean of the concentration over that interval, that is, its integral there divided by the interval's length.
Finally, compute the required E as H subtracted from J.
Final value 0.011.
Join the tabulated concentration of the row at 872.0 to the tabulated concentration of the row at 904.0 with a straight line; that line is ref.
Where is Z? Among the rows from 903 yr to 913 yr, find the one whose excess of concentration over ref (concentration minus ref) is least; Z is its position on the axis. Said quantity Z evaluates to 910.0 yr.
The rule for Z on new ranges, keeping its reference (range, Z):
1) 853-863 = 862.0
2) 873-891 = 890.0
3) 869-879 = 878.0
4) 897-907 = 904.0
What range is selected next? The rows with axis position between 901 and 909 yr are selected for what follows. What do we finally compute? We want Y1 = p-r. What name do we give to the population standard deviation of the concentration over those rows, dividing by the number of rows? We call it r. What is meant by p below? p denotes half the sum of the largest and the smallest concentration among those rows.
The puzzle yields 1.03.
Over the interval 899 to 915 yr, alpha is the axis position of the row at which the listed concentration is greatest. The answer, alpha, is 906.0 yr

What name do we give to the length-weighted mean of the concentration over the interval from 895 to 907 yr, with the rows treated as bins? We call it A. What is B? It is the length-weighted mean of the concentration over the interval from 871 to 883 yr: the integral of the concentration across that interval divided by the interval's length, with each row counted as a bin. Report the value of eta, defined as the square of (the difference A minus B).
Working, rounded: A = 0.99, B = 0.67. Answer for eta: 0.10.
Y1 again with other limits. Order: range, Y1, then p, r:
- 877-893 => 0.48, 0.6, 0.10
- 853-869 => 0.84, 0.9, 0.08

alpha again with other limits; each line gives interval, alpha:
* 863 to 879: 864.0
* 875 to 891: 888.0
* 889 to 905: 902.0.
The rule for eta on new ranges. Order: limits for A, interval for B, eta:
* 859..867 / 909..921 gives 0.03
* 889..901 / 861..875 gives 0.01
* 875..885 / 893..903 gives 0.04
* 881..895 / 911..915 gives 0.20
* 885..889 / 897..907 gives 0.09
